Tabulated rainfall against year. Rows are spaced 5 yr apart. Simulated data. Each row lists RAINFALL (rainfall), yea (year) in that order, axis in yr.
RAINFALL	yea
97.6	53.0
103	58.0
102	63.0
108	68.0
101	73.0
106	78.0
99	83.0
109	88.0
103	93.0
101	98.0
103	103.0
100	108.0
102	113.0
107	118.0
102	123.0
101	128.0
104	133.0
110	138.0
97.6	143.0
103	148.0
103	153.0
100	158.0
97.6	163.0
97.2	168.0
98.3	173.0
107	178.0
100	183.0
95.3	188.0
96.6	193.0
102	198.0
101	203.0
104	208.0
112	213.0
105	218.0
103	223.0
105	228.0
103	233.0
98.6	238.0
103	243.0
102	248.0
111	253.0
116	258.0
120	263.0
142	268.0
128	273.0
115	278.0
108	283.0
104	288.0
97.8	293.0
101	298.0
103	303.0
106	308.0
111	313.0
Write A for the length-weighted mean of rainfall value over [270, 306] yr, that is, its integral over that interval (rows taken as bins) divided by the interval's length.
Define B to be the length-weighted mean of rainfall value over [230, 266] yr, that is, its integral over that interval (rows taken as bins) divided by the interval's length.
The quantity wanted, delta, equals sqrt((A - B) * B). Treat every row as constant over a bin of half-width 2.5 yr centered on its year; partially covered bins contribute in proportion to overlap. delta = 7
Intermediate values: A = 109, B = 108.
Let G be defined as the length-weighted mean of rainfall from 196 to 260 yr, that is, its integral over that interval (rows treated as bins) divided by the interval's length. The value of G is 105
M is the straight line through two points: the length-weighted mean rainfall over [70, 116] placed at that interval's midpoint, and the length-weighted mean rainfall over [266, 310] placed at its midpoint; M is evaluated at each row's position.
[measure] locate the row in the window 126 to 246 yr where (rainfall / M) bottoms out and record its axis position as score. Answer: 188.0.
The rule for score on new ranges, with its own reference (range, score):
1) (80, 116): 108.0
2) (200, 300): 293.0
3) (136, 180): 168.0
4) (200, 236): 203.0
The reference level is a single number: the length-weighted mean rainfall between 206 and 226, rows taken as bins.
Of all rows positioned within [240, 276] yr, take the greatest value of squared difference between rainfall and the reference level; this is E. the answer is 1294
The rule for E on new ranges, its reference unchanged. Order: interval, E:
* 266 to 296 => 1294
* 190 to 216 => 89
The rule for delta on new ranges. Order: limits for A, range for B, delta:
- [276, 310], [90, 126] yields 15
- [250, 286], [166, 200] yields 45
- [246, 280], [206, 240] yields 40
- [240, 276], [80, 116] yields 39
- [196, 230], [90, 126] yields 14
